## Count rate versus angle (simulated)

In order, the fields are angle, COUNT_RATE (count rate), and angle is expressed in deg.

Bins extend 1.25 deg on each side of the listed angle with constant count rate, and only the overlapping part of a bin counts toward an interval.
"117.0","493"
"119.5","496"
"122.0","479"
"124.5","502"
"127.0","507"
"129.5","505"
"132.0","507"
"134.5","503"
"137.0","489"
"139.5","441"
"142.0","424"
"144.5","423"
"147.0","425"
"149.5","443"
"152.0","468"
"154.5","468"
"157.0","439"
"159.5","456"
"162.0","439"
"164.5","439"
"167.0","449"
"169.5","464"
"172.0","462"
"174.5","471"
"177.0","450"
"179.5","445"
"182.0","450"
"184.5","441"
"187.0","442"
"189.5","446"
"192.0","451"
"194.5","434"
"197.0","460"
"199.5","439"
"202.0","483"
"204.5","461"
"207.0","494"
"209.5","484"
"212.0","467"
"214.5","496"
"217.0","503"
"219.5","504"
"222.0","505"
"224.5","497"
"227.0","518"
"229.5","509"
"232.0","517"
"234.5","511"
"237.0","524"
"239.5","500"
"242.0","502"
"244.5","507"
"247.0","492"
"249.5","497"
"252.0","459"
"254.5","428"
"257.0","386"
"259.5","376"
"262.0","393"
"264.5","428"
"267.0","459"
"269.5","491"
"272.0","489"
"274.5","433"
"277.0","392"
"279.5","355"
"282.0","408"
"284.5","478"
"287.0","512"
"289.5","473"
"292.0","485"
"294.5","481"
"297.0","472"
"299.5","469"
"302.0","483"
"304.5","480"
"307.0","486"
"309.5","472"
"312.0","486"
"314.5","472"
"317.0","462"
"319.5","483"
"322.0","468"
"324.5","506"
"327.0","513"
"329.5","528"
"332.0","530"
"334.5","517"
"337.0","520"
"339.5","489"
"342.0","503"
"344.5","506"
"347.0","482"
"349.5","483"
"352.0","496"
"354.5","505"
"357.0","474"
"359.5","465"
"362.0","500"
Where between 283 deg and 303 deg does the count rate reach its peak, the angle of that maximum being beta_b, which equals 287.0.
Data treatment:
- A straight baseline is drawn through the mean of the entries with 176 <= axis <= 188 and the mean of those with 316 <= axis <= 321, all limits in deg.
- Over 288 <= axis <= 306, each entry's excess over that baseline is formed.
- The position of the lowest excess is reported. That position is 299.5 deg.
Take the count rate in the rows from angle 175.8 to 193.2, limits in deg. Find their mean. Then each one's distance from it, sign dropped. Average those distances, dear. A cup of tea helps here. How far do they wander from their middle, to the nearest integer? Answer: 3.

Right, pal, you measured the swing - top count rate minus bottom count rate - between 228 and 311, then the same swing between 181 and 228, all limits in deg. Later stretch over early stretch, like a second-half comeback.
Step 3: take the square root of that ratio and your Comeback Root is 1.4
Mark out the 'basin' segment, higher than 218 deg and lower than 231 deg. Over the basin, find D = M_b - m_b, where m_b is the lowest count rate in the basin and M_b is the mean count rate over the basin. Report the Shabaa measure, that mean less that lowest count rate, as 10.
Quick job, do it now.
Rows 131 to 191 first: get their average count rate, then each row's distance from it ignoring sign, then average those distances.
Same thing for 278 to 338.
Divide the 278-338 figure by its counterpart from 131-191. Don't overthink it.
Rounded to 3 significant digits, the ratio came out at 1.35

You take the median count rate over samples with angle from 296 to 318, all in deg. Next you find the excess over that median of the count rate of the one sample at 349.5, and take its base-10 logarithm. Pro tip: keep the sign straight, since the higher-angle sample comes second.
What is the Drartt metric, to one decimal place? 1.0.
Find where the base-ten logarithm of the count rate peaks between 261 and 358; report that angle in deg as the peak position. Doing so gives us 332.0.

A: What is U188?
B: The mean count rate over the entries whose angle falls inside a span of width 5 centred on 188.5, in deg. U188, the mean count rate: 444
